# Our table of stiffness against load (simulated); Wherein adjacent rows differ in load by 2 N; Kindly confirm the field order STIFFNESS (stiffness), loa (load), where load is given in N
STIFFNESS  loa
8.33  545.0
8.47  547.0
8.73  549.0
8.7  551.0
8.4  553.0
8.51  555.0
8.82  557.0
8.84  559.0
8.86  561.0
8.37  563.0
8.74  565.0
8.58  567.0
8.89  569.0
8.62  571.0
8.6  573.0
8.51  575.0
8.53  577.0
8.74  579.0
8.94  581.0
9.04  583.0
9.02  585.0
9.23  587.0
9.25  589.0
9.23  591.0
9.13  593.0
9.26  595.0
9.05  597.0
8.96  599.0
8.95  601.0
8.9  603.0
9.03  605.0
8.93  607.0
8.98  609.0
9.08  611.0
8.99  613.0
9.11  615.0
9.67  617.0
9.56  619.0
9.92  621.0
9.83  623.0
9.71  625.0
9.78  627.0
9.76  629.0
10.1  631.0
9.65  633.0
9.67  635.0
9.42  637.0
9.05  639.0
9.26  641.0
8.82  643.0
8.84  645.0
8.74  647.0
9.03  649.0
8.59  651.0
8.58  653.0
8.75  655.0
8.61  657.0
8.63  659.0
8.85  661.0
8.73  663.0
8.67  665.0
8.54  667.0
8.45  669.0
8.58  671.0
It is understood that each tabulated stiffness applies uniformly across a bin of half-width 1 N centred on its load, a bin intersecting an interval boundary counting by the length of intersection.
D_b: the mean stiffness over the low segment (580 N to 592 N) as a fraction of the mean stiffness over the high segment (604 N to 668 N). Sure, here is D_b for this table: 1.00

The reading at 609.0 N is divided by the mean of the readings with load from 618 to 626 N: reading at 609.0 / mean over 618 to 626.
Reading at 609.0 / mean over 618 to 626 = 0.92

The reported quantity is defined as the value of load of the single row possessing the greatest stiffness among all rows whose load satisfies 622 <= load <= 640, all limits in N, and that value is 631.0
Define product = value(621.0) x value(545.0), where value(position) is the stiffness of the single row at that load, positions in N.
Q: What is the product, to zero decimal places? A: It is 83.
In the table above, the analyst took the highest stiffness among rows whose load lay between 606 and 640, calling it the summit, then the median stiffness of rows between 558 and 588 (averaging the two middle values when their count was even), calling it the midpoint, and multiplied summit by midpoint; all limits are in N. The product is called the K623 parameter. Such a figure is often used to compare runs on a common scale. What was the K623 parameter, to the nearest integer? 88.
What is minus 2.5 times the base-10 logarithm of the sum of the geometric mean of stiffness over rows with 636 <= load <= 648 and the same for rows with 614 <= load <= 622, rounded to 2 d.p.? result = -3.17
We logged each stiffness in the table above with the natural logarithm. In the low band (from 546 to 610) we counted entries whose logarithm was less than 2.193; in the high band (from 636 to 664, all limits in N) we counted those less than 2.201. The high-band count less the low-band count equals -11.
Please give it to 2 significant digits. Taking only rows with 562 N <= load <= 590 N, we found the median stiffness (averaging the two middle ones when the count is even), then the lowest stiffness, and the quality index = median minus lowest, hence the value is 0.37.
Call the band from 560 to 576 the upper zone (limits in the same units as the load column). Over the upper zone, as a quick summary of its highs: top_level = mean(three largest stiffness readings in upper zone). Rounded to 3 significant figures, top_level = 8.83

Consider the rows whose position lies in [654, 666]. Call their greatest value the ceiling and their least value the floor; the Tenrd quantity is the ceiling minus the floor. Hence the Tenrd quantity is 0.24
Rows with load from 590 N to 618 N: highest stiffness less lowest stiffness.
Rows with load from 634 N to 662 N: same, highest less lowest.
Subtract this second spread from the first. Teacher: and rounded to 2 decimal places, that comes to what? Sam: -0.32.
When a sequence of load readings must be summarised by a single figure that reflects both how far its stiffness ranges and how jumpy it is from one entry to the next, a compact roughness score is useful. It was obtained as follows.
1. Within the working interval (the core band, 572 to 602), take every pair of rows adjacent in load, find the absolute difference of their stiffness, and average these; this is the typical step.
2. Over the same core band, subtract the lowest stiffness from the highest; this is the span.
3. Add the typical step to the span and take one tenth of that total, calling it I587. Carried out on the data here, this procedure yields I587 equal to 0.085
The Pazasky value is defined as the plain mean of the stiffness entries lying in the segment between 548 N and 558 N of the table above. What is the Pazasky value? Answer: 8.63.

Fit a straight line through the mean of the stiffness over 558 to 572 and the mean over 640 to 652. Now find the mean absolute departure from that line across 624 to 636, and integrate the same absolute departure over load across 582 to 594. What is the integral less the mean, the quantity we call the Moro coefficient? 3.9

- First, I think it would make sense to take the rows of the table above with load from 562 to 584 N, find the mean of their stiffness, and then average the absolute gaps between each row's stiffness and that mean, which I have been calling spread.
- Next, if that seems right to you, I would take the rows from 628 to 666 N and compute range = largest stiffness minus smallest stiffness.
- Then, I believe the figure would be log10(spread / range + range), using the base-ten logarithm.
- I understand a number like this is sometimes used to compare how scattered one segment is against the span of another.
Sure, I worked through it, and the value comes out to 0.212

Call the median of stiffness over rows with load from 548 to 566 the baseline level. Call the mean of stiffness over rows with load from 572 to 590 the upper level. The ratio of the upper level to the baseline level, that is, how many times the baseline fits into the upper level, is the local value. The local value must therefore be 1.02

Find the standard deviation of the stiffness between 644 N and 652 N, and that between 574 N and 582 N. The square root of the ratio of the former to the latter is 0.96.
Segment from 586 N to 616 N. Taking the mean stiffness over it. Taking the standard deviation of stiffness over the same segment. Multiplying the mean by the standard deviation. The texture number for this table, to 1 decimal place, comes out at 1.1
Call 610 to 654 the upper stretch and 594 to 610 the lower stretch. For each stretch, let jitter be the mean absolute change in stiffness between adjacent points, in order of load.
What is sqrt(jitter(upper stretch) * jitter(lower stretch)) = 0.140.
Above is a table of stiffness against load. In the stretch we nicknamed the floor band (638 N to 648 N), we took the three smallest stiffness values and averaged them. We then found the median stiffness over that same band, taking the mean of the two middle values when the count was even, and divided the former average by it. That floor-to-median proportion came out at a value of 0.995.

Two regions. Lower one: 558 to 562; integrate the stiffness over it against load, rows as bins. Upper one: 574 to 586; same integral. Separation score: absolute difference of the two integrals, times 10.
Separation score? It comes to 702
